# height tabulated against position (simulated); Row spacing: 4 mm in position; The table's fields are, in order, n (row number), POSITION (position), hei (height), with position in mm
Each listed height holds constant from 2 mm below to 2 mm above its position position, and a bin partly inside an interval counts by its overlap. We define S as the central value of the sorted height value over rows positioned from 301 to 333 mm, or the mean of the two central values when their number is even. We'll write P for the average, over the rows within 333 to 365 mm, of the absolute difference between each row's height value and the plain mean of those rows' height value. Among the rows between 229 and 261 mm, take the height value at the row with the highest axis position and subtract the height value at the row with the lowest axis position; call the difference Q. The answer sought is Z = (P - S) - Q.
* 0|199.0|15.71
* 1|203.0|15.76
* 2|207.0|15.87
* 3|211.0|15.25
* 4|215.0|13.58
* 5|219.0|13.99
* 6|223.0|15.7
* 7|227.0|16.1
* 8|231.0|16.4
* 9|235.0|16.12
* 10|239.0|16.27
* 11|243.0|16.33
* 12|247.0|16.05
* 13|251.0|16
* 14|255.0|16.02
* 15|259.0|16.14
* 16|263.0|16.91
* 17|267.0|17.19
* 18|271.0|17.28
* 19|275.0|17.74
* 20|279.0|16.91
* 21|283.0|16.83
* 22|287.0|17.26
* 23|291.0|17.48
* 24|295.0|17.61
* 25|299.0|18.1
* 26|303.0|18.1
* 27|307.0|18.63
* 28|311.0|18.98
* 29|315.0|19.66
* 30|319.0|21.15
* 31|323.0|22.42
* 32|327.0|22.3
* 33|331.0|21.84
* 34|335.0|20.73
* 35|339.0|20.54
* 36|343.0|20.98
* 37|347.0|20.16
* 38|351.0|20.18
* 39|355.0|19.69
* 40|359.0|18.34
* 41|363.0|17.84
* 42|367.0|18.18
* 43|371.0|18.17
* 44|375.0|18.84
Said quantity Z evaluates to -19.3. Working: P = 0.89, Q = -0.3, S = 20.4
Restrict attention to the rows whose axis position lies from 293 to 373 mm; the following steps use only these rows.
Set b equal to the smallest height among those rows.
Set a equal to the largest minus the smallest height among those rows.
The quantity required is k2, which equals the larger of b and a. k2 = 17.6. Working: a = 4.8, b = 17.61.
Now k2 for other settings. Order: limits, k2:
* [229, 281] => 16.0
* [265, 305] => 16.8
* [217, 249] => 14.0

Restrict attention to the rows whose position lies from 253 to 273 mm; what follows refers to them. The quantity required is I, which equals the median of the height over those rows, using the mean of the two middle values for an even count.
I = 16.9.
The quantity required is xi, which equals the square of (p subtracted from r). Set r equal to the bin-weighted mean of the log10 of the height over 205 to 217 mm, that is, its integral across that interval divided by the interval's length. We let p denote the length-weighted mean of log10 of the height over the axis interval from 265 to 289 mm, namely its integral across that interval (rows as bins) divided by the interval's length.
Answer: 0.0040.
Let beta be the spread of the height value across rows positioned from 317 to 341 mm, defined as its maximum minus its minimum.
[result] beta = 1.9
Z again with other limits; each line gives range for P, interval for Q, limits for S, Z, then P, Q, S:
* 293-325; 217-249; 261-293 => -18.0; 1.31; 2.1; 17.2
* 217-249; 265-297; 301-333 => -20.3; 0.51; 0.4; 20.4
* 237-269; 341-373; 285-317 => -14.9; 0.34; -2.8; 18.1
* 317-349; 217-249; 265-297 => -18.6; 0.69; 2.1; 17.3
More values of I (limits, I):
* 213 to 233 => 15.7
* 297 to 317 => 18.6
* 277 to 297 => 17.3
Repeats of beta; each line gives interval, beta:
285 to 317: 2.4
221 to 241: 0.7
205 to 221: 2.3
